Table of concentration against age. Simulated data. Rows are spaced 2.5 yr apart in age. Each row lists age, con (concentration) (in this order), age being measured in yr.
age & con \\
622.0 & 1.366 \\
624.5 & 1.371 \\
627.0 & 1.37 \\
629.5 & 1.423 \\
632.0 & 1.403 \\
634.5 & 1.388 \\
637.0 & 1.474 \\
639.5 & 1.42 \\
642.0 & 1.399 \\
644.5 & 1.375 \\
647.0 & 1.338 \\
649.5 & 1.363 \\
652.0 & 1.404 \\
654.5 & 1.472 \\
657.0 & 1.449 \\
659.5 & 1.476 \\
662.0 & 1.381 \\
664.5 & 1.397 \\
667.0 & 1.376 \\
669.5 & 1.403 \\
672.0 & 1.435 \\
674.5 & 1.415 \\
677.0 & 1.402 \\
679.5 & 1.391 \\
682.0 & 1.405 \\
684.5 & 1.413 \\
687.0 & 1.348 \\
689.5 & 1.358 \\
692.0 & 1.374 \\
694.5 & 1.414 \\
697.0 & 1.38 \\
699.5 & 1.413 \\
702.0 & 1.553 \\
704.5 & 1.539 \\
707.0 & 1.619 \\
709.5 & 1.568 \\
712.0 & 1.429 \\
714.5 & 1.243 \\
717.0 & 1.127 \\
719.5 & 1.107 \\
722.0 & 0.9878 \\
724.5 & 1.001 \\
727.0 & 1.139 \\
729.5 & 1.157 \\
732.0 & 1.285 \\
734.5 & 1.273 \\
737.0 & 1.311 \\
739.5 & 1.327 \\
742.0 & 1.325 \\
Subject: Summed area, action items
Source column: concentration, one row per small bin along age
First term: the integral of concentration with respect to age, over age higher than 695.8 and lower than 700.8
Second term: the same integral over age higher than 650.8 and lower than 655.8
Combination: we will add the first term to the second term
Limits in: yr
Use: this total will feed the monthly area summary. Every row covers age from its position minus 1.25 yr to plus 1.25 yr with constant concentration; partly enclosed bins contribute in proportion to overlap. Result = 14.2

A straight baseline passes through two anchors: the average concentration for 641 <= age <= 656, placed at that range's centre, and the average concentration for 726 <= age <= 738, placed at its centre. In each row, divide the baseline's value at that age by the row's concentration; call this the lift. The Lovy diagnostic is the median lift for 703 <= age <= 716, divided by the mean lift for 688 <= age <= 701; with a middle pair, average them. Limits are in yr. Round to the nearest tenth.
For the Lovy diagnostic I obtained 0.9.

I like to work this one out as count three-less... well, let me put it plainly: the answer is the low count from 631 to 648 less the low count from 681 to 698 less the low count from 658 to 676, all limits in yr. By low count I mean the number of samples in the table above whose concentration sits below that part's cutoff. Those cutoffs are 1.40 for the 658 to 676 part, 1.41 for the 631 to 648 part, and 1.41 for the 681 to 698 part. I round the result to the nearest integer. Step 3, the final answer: -3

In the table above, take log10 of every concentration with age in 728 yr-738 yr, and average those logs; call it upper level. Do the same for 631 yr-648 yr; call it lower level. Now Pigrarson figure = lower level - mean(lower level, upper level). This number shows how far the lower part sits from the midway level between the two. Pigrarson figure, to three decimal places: 0.024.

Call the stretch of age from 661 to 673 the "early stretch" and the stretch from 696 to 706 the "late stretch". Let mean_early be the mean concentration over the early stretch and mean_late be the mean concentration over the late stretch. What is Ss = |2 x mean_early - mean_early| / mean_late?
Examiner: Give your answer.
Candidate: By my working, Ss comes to 0.95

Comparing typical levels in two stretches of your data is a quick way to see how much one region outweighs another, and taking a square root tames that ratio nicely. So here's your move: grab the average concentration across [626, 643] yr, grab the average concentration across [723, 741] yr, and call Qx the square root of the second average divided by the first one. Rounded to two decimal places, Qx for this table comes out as 0.93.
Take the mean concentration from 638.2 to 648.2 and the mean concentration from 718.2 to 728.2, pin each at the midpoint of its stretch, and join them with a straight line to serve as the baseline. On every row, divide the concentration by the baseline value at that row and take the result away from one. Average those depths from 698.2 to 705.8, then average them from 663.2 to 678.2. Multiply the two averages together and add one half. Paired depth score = 0.533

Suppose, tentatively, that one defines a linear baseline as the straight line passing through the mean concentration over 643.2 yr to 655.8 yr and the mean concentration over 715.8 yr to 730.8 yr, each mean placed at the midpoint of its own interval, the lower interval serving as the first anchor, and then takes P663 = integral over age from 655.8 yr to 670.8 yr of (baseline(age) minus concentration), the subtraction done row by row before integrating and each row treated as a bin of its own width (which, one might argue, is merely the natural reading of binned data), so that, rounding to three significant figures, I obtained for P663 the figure -1.20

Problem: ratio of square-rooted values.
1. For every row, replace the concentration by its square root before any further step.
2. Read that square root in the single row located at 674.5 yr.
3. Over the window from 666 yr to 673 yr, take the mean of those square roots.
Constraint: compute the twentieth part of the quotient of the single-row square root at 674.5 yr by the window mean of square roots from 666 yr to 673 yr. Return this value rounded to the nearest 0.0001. 0.0502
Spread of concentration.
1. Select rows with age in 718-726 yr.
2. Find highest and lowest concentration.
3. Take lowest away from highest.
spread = 0.12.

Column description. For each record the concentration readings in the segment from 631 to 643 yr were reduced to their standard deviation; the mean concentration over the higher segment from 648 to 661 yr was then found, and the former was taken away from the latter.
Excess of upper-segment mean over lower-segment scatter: 1.40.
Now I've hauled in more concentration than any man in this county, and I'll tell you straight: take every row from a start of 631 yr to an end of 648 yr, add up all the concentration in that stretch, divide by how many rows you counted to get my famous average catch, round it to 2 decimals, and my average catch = 1.40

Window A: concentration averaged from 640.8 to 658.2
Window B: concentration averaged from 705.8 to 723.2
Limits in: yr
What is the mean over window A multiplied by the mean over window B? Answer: 1.82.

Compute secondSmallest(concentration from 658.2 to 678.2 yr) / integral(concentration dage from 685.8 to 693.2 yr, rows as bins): 0.14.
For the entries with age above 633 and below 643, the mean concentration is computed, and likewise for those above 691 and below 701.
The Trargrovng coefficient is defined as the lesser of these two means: 1.40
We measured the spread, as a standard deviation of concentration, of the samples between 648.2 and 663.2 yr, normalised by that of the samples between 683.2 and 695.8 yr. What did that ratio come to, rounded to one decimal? 1.6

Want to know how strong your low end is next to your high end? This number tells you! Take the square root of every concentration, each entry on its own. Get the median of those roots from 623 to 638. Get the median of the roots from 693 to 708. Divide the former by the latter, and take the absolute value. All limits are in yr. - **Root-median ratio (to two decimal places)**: 0.97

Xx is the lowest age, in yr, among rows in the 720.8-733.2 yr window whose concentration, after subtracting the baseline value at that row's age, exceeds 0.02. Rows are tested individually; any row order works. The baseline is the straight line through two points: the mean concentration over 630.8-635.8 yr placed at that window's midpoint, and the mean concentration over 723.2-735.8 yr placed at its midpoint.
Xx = 732.0 yr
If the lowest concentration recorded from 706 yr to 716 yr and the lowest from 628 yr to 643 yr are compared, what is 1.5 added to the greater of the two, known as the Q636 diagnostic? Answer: 2.89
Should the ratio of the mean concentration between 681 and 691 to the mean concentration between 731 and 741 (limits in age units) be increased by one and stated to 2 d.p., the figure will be 2.06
